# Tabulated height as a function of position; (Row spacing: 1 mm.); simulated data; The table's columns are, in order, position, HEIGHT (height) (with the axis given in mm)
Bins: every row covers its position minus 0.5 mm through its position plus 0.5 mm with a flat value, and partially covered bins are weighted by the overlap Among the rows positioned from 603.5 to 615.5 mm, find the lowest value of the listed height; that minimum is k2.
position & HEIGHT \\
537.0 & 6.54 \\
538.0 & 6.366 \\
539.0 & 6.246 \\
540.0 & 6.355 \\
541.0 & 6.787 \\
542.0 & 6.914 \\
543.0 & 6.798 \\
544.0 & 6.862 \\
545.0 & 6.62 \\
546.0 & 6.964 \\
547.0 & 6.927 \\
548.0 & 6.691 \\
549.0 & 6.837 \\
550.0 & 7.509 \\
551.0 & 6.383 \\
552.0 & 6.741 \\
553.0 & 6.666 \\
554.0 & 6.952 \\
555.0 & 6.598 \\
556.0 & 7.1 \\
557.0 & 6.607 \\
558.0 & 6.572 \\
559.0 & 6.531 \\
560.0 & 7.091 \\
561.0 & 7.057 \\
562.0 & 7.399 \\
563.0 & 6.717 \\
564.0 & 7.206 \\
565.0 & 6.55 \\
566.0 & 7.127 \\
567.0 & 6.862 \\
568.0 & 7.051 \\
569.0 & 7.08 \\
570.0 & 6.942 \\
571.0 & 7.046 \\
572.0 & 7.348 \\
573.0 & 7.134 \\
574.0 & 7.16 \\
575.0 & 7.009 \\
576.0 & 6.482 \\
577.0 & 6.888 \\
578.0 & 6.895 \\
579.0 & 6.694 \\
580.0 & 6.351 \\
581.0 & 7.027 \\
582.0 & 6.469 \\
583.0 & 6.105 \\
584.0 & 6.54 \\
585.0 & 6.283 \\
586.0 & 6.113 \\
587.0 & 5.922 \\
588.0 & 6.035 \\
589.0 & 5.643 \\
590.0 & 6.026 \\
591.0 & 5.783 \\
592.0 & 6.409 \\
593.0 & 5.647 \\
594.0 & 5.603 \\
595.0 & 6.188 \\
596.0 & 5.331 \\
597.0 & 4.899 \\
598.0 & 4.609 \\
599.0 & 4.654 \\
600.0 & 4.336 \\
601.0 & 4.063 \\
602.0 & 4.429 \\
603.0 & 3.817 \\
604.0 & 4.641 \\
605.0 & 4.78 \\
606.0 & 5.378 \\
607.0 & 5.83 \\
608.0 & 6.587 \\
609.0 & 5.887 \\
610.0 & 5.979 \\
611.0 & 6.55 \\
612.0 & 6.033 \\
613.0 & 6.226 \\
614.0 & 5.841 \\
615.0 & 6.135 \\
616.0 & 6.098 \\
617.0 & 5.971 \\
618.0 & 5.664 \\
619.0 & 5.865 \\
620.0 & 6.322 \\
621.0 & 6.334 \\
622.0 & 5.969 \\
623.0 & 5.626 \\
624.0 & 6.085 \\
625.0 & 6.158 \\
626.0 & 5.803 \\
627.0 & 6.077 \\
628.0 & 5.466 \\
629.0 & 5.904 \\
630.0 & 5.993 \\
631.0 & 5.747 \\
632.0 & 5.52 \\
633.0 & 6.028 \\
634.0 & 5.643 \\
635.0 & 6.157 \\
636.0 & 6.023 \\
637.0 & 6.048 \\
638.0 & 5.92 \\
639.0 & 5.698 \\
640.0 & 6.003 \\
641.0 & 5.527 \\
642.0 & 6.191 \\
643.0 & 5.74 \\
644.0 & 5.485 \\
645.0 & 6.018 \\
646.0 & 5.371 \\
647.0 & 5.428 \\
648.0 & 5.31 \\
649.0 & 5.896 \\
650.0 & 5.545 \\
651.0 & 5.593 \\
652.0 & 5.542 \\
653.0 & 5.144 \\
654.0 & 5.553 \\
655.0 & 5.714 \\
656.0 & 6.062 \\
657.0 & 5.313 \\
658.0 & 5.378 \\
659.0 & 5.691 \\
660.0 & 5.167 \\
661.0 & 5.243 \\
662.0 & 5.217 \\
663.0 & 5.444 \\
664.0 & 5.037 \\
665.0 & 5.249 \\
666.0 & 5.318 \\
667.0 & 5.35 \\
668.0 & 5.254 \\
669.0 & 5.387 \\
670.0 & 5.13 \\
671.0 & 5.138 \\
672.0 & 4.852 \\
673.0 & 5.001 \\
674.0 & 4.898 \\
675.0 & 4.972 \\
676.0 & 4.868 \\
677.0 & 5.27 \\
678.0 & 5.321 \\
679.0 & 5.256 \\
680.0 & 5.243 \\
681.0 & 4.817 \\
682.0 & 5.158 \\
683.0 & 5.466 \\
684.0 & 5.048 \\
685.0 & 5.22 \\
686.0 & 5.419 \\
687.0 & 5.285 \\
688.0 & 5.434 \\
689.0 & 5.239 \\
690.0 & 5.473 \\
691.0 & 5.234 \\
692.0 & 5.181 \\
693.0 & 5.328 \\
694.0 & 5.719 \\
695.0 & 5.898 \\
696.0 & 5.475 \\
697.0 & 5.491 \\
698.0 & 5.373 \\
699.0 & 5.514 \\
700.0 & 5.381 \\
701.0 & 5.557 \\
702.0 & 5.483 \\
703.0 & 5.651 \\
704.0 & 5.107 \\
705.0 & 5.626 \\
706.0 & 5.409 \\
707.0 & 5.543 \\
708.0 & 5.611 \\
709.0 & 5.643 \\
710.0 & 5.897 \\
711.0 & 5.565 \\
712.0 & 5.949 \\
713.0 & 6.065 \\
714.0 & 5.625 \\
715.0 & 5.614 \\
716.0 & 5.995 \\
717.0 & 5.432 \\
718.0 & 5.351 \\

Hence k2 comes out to 4.641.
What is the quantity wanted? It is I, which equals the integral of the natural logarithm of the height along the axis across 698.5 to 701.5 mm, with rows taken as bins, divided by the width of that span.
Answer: 1.70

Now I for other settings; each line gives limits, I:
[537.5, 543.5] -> 1.88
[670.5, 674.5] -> 1.60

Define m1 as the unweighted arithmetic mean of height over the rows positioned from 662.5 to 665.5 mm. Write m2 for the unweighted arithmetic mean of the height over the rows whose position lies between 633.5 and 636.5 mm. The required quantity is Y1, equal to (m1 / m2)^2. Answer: 0.78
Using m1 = 5.2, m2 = 5.9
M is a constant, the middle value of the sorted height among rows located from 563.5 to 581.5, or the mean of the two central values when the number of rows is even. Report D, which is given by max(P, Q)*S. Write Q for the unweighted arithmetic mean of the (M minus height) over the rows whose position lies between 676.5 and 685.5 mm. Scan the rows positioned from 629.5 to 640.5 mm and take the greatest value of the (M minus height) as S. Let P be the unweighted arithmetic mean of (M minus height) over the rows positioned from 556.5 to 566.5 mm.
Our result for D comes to 2.7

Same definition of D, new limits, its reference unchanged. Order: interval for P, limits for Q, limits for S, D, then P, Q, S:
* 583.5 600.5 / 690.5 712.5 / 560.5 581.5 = 1.0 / 1.37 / 1.49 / 0.7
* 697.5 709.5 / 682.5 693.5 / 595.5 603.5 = 5.5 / 1.53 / 1.72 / 3.2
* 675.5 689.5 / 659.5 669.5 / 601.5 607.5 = 5.8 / 1.80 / 1.75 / 3.2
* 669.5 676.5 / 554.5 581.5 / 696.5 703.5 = 3.4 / 2.04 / 0.11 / 1.6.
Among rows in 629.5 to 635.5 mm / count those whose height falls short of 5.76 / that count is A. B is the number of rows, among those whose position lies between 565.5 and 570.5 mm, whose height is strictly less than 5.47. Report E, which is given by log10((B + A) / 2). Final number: 0.2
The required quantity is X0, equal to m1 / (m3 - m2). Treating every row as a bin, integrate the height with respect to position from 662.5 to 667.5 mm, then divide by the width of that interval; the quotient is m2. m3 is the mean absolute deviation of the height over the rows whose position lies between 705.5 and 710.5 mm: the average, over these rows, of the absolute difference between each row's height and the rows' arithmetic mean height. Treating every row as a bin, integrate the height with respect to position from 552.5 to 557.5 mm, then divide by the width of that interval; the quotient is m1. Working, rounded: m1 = 6.8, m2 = 5.3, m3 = 0.12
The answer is -1.3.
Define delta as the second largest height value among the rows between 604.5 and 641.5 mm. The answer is 6.55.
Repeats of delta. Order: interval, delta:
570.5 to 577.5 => 7.16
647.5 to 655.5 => 5.714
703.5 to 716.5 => 5.995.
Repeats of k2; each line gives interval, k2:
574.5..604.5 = 3.817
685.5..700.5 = 5.181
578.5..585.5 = 6.105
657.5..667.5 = 5.037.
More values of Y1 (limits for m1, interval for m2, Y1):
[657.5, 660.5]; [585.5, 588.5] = 0.81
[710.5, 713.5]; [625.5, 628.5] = 1.03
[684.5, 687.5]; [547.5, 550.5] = 0.57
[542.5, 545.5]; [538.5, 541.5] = 1.09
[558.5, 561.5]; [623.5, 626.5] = 1.31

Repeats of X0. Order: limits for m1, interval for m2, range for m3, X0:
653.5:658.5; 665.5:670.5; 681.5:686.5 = -1.1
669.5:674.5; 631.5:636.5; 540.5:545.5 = -0.9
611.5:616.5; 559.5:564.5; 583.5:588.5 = -0.9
